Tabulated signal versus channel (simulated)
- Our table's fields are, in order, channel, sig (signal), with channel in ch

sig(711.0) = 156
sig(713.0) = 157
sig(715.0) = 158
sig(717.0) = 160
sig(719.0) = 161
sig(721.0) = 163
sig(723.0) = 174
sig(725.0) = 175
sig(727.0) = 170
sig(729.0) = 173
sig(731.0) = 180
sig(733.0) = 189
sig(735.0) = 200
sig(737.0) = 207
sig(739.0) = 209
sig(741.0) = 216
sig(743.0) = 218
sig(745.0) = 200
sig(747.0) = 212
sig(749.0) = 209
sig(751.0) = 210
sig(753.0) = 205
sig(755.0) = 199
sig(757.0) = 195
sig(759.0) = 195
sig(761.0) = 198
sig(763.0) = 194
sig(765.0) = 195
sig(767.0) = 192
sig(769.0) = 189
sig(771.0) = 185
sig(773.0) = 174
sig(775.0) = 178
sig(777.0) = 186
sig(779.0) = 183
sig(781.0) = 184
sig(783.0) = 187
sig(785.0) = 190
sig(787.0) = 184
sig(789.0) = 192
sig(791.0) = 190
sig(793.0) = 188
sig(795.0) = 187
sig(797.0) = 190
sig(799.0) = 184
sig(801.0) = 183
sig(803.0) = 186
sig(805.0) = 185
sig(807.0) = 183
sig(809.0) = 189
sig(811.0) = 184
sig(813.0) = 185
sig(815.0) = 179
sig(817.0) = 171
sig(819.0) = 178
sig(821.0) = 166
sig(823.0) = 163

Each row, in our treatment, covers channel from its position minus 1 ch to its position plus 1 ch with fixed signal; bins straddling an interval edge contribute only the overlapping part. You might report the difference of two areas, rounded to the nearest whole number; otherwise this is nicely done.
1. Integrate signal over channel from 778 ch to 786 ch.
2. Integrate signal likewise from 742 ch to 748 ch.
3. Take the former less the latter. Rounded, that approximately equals 228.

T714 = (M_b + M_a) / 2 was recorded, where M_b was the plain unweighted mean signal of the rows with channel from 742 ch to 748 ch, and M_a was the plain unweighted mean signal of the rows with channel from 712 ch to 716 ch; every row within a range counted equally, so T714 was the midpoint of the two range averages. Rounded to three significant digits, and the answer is 184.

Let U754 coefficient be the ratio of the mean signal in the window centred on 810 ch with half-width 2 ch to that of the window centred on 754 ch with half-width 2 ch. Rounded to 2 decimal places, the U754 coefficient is 0.92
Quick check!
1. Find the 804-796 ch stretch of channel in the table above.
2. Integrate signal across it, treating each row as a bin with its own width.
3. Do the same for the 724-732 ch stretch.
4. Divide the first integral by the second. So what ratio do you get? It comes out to 1.1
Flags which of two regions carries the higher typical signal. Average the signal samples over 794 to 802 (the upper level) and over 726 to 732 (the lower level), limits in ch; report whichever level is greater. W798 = 186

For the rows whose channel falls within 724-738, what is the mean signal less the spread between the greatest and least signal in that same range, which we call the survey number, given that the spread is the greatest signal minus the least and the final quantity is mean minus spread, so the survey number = 148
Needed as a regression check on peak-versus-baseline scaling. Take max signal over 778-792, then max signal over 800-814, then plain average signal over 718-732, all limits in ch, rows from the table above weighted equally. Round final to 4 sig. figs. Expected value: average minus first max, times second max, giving -3996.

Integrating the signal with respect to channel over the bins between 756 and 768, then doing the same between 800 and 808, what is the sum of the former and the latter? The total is 3812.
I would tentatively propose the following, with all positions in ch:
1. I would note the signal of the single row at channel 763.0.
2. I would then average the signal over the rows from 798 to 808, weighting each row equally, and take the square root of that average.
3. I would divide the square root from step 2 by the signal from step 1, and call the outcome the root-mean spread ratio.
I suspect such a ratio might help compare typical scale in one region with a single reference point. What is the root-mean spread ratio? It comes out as 0.0700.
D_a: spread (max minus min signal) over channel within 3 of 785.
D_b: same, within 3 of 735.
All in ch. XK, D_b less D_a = 12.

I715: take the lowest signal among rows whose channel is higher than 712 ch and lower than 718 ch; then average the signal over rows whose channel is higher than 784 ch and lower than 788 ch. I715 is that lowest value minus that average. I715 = -30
